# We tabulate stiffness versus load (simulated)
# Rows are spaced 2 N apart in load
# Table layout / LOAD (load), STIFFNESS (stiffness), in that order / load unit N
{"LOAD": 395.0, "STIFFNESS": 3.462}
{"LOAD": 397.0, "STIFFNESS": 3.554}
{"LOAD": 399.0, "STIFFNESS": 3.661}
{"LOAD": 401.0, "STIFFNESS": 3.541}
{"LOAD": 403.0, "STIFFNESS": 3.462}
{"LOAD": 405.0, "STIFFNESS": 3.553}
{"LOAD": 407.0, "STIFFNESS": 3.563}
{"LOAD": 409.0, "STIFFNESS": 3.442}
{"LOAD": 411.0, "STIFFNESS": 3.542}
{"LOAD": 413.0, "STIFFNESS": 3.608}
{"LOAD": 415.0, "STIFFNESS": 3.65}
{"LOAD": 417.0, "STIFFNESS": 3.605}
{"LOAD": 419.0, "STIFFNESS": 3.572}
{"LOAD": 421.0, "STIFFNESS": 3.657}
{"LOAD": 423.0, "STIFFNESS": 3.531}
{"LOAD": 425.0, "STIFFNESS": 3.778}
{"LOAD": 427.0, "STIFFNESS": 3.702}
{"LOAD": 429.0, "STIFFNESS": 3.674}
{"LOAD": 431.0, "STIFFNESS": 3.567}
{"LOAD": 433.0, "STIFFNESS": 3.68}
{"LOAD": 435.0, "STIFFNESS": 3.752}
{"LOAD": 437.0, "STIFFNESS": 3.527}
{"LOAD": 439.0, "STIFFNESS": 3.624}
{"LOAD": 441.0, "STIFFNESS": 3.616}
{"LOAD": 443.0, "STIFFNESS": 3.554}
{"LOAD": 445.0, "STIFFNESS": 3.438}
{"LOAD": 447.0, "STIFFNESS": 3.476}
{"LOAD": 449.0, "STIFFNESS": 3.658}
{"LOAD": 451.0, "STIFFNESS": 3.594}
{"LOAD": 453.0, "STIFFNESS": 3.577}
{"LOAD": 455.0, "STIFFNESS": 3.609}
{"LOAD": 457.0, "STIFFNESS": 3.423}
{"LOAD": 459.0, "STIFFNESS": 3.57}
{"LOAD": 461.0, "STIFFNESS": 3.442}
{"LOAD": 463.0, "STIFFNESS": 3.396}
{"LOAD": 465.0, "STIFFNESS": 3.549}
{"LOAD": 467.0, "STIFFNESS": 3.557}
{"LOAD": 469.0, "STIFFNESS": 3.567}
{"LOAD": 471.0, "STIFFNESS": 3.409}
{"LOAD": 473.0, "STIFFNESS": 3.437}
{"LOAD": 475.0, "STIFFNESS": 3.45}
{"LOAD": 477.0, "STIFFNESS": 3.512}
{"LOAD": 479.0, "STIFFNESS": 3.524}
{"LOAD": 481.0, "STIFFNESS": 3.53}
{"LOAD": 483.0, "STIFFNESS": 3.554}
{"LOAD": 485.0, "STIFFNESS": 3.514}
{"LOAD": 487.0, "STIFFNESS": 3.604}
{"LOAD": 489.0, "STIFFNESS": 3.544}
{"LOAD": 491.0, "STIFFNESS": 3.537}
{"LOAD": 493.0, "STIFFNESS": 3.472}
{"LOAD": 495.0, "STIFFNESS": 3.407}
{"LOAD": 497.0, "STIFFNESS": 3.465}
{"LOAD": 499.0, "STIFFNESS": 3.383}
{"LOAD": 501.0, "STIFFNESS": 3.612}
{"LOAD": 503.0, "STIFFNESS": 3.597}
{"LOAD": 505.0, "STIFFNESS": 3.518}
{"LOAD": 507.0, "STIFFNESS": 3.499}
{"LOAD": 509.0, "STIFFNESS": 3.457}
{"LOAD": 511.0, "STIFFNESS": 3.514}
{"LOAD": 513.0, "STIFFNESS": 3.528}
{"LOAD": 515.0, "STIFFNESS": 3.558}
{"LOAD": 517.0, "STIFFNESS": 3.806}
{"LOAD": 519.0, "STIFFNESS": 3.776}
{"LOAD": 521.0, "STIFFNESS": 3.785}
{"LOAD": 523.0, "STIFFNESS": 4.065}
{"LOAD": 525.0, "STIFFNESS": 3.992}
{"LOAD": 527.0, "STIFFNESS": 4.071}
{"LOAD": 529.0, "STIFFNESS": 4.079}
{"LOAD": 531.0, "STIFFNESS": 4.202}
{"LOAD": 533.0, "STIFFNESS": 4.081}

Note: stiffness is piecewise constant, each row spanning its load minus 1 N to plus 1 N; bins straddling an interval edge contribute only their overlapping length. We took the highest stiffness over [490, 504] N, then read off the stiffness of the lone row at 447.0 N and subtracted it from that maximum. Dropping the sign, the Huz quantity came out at 0.14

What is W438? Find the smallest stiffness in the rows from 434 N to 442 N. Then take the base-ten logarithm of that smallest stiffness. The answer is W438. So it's 0.547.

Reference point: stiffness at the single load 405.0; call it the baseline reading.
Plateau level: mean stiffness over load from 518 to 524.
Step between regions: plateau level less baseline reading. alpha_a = 0.32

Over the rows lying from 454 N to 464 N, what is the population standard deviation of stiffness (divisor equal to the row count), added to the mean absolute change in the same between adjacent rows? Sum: 0.21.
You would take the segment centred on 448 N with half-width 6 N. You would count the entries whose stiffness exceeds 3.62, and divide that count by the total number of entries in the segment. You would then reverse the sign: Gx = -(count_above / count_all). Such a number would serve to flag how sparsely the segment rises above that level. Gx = -0.17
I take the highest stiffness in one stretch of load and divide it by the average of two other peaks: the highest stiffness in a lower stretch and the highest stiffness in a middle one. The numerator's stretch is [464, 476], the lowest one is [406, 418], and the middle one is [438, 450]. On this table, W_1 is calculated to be 0.98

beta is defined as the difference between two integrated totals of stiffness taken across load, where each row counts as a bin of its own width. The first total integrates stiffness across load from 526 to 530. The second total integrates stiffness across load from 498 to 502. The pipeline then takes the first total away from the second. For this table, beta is -2.31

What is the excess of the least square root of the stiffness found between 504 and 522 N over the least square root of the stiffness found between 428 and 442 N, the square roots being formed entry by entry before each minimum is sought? -0.019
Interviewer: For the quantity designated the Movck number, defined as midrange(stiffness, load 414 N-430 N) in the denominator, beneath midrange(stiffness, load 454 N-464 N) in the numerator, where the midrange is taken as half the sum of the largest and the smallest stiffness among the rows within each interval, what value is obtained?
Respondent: 0.96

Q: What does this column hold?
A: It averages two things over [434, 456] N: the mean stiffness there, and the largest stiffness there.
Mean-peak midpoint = 3.67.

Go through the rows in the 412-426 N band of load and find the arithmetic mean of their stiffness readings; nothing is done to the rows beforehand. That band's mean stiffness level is 3.63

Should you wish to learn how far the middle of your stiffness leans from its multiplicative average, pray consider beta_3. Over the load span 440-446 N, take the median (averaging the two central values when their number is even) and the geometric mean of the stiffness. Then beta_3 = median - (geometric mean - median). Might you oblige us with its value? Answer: 3.57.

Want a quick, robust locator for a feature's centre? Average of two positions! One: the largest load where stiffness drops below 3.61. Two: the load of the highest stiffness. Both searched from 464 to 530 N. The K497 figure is 522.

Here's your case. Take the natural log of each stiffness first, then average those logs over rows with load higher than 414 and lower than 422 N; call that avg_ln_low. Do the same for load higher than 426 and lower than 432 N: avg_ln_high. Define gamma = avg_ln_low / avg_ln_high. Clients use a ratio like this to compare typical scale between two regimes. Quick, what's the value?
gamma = 0.994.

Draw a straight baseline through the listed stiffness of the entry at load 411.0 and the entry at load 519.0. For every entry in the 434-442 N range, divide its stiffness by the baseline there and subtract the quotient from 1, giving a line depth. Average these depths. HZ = -0.008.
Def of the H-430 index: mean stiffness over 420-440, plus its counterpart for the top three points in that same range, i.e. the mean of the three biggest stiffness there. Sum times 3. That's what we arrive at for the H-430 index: 22.2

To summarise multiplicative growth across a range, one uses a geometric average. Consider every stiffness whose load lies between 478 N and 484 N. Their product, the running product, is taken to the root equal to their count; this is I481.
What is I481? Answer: 3.54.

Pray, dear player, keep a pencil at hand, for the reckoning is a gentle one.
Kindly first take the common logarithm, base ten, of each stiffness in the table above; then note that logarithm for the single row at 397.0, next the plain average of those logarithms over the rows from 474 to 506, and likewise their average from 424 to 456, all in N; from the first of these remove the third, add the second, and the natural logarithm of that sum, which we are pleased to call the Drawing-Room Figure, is -0.619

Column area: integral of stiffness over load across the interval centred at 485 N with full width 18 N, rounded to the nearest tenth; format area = 63.6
